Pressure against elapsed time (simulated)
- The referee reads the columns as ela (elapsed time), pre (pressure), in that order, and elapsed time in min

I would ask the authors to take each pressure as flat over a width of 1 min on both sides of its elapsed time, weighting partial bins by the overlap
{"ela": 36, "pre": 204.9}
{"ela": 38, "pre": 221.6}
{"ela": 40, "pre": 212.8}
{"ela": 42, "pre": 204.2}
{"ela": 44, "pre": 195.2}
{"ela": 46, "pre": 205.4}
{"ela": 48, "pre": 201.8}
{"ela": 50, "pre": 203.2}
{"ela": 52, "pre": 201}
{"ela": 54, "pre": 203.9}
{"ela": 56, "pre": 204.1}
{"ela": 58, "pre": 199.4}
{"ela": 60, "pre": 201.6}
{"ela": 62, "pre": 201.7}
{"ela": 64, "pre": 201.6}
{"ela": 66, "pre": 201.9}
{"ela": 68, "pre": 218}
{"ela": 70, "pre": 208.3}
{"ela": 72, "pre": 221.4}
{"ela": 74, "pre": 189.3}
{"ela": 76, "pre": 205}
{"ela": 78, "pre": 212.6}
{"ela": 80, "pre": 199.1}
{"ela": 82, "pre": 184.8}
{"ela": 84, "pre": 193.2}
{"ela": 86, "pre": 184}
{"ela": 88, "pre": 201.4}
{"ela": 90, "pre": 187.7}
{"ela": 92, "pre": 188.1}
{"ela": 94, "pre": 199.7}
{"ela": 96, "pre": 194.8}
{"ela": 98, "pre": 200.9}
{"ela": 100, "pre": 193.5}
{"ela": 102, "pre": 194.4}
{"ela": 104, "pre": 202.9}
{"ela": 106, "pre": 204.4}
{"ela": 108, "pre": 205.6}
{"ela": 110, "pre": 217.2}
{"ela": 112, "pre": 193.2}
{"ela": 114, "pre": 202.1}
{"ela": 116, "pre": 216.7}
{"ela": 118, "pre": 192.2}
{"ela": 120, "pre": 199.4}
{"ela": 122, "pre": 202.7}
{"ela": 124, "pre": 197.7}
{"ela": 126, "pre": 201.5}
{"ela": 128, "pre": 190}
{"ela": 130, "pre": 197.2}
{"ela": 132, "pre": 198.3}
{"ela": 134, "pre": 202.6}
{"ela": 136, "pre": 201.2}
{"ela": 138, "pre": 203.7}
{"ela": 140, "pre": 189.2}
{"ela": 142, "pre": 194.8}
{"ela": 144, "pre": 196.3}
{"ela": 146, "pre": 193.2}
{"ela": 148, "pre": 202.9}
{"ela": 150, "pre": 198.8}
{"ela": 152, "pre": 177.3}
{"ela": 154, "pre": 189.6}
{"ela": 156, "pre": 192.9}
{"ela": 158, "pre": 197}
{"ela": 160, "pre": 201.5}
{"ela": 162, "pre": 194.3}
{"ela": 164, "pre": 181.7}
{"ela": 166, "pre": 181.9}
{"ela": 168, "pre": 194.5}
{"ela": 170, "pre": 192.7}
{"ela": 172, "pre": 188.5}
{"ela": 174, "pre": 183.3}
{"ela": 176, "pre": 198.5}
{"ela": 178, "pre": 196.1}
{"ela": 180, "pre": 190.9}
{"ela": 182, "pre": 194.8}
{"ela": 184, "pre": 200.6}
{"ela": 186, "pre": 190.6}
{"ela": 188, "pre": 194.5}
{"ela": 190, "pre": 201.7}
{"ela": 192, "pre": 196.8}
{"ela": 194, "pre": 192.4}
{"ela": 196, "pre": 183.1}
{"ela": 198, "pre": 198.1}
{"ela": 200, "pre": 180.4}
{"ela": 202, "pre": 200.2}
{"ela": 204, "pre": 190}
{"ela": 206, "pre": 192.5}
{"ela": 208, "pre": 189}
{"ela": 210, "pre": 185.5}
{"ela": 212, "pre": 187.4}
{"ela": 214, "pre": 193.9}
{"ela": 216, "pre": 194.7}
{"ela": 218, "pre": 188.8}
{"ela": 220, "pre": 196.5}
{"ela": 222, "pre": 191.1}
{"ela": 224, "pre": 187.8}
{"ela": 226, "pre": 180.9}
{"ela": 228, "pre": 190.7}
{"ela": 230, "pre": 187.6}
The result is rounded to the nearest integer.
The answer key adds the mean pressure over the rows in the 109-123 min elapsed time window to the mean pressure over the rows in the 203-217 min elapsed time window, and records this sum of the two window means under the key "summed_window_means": 394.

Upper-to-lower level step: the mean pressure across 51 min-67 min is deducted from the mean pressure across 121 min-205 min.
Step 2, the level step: -7.8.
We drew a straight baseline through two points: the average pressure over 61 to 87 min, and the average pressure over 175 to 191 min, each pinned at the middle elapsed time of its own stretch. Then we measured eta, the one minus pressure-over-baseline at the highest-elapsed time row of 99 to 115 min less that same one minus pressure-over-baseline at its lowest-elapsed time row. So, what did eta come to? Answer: -0.05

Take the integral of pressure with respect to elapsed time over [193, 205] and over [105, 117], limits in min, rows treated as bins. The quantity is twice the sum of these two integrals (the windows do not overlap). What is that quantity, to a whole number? 9534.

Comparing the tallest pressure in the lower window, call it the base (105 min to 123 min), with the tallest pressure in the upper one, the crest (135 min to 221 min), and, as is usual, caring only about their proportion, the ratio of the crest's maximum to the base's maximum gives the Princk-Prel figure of 0.94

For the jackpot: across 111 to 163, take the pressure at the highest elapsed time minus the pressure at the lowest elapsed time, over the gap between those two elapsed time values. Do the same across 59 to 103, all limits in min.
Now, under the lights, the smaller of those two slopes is -0.17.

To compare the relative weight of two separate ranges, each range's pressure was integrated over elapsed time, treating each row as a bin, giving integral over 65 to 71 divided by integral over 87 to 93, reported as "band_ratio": 1.09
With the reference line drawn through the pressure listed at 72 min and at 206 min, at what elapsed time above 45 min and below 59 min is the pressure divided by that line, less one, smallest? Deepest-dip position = 58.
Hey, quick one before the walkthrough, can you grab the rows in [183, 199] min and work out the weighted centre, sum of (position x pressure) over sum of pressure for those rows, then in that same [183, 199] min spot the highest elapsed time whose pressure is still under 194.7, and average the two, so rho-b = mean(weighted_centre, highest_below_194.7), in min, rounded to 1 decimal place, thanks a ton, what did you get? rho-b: 193.5 min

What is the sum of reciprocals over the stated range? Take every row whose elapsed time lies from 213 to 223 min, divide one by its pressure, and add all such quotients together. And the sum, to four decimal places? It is 0.0259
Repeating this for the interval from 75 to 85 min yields 0.0252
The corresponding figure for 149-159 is 0.0262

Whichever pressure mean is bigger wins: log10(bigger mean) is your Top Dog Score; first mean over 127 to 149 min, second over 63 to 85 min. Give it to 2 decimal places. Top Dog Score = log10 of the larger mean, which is 2.31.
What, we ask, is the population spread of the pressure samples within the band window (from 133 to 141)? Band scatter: 5.8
